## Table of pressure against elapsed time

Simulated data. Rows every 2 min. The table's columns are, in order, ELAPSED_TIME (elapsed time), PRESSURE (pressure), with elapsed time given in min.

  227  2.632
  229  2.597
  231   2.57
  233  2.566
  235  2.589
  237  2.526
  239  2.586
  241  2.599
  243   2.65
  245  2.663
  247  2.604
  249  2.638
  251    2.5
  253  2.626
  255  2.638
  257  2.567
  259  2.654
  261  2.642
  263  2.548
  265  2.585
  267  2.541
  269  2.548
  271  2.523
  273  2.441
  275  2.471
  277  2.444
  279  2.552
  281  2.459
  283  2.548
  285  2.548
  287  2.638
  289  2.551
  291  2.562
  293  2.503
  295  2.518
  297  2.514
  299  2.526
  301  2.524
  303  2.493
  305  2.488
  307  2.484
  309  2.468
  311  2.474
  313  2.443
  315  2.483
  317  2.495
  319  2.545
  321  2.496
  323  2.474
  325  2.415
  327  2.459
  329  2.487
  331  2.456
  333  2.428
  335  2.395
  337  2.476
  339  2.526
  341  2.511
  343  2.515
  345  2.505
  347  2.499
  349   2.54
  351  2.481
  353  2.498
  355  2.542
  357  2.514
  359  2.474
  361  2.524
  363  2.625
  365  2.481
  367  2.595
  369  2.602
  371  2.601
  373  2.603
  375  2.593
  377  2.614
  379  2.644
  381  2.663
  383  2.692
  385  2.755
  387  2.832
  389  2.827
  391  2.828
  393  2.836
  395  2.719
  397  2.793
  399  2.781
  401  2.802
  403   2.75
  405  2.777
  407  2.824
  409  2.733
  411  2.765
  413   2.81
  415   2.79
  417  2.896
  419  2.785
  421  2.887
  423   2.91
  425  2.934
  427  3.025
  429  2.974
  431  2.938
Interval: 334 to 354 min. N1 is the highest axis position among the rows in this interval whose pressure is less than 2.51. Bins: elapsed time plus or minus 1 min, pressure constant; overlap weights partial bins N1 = 353 min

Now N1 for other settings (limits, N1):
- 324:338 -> 337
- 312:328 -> 327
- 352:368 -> 365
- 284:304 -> 303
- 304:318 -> 317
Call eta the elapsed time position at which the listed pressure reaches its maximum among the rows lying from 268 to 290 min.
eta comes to 287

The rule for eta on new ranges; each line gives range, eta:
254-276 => 259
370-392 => 387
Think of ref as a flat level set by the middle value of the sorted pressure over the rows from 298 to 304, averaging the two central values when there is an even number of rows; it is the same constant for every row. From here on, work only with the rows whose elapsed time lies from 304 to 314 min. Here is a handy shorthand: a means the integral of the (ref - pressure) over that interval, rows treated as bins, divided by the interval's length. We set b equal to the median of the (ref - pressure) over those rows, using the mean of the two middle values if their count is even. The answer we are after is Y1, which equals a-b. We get 0.003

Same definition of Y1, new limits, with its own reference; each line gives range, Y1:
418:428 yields 0.002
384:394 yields 0.012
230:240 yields 0.003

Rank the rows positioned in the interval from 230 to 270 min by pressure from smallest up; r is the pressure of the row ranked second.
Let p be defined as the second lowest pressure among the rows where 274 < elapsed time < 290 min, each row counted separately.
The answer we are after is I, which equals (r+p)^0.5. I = 2.23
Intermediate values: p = 2.459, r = 2.526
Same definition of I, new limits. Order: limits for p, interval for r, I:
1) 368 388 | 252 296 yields 2.25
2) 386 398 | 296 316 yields 2.29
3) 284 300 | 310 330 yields 2.23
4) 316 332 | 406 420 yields 2.28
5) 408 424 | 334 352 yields 2.29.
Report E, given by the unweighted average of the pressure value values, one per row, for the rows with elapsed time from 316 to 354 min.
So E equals 2.48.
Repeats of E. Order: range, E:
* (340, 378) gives 2.54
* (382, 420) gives 2.79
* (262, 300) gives 2.53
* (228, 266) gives 2.60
